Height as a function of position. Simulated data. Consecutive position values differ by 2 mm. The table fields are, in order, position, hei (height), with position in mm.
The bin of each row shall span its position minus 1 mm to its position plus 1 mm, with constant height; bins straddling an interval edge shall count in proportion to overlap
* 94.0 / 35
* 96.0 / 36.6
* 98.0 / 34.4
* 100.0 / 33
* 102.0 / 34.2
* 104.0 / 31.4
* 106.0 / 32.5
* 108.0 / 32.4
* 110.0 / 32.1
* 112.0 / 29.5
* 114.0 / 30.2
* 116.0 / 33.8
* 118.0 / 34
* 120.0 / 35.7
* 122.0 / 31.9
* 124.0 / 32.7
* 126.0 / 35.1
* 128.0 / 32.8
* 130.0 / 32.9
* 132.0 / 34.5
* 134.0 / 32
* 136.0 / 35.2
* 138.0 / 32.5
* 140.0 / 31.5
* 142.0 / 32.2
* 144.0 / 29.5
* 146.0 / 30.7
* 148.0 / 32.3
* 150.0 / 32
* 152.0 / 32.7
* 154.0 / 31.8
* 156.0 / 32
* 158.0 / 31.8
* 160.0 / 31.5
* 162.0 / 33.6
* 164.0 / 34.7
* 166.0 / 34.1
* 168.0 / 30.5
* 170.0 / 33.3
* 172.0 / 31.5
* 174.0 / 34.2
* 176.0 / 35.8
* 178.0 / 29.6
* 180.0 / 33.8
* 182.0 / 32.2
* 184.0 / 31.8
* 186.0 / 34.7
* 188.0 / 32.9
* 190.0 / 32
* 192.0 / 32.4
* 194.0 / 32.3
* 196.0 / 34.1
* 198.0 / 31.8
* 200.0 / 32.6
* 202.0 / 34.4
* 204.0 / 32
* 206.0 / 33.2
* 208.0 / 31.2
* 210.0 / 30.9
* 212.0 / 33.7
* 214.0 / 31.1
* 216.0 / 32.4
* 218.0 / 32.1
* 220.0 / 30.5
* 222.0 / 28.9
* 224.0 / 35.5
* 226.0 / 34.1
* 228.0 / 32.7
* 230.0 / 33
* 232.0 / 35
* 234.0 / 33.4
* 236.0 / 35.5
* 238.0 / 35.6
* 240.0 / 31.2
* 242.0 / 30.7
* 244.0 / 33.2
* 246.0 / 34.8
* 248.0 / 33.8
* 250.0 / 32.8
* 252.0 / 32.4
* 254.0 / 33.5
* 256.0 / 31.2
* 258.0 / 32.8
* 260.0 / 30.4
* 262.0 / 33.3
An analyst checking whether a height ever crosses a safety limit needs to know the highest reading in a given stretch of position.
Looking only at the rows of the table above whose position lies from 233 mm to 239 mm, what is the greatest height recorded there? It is 35.6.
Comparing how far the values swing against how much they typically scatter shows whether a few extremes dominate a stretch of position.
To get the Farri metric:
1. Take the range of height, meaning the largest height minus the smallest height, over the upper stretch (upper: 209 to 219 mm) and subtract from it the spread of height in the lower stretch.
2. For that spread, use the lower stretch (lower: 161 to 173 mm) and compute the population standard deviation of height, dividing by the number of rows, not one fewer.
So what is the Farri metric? 1.33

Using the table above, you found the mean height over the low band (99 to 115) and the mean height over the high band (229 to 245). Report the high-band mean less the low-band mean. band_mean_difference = 1.5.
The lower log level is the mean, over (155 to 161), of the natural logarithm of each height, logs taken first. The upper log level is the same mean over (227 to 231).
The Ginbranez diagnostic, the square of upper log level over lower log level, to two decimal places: 1.02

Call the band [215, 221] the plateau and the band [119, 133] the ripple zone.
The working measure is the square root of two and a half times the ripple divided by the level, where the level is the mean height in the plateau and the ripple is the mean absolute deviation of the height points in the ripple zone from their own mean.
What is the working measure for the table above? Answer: 0.312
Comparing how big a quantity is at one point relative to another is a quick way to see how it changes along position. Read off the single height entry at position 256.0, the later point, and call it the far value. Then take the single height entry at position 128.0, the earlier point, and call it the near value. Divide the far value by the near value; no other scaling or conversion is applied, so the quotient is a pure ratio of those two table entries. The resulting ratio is 0.95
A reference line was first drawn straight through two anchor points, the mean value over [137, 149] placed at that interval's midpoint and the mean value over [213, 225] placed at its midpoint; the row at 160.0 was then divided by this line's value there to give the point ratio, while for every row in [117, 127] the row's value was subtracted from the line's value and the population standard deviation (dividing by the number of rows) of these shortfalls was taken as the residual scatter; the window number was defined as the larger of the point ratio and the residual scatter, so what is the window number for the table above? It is 1.42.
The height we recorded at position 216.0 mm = 32.4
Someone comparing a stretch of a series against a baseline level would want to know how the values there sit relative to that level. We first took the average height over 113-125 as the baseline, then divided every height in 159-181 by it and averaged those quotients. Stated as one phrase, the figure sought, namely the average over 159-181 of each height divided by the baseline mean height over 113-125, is 0.997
